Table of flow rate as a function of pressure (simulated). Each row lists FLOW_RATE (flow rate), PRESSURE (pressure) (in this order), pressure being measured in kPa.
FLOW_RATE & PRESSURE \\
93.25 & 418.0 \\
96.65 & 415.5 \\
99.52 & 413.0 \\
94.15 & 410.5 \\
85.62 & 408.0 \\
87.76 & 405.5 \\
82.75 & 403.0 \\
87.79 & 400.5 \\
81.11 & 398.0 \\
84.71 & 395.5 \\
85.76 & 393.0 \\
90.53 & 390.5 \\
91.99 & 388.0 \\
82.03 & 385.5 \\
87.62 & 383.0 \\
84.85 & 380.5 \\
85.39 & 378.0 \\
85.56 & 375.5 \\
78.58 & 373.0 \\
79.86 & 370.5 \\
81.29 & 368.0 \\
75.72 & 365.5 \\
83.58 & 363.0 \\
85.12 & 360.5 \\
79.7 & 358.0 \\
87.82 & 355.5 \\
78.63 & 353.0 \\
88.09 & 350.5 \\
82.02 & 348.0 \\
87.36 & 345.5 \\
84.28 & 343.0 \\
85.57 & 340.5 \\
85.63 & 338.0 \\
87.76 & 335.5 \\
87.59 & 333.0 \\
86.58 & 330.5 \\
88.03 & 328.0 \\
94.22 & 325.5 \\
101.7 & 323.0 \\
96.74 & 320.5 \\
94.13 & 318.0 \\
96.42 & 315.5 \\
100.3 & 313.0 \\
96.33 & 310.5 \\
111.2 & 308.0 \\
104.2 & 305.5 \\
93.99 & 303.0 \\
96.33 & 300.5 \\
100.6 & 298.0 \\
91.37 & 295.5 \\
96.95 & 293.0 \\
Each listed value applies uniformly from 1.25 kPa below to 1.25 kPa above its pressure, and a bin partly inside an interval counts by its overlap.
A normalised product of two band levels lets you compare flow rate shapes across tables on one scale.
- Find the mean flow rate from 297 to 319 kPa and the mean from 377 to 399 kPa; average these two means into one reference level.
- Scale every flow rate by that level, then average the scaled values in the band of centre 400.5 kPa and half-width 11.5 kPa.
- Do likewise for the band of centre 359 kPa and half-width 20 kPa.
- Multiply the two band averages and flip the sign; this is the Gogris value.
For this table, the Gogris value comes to -0.84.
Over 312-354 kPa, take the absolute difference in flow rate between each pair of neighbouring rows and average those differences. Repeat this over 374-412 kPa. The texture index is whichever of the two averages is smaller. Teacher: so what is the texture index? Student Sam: 3.6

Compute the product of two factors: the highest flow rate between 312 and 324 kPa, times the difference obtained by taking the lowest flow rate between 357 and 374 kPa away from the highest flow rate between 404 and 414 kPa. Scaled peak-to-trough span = 2420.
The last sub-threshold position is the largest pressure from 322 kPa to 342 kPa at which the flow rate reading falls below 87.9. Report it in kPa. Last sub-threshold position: 340.5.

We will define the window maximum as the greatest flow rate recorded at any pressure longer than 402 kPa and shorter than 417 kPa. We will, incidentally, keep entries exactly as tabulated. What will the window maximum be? 99.52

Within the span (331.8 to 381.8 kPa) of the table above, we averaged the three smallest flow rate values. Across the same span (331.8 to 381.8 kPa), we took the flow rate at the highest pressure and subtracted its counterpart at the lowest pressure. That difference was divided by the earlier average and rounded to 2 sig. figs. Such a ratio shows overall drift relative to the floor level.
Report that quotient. -0.035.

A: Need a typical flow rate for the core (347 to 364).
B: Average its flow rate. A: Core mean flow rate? 83.6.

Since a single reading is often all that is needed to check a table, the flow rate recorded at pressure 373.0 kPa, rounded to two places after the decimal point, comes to 78.58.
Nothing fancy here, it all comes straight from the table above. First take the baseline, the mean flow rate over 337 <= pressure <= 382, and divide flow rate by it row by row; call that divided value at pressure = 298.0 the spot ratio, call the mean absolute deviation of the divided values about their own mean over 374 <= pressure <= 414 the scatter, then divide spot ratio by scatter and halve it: 14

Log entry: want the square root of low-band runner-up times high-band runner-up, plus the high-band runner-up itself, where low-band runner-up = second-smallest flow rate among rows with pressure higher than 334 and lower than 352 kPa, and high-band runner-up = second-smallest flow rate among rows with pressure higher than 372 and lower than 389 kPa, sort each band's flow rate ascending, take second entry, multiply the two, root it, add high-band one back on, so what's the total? 165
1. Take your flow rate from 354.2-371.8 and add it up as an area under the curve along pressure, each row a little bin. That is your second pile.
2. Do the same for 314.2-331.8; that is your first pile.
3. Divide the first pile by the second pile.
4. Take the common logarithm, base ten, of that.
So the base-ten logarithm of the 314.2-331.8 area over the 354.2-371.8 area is 0.060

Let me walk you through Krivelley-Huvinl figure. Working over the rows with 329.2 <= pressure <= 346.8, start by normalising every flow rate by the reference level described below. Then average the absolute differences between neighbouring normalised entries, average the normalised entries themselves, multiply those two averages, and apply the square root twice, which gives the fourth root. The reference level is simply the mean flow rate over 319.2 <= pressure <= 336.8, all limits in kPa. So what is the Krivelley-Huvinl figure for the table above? 0.339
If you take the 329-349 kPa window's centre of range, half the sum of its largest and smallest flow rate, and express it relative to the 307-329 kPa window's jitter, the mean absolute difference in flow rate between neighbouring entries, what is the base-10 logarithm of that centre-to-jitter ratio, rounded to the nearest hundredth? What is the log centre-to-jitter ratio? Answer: 1.17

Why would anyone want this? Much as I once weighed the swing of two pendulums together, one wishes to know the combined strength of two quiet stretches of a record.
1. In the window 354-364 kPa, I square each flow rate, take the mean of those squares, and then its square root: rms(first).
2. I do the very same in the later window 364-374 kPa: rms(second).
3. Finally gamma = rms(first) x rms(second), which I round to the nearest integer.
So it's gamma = 6635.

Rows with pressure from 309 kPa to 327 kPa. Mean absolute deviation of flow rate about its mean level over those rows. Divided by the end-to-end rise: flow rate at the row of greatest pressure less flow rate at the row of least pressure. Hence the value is -1.1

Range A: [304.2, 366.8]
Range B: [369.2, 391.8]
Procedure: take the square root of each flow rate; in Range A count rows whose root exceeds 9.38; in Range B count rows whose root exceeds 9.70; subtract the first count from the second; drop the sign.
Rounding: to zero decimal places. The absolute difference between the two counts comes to 11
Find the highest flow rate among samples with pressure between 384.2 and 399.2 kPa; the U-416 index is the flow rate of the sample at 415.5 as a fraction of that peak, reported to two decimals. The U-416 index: 1.05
